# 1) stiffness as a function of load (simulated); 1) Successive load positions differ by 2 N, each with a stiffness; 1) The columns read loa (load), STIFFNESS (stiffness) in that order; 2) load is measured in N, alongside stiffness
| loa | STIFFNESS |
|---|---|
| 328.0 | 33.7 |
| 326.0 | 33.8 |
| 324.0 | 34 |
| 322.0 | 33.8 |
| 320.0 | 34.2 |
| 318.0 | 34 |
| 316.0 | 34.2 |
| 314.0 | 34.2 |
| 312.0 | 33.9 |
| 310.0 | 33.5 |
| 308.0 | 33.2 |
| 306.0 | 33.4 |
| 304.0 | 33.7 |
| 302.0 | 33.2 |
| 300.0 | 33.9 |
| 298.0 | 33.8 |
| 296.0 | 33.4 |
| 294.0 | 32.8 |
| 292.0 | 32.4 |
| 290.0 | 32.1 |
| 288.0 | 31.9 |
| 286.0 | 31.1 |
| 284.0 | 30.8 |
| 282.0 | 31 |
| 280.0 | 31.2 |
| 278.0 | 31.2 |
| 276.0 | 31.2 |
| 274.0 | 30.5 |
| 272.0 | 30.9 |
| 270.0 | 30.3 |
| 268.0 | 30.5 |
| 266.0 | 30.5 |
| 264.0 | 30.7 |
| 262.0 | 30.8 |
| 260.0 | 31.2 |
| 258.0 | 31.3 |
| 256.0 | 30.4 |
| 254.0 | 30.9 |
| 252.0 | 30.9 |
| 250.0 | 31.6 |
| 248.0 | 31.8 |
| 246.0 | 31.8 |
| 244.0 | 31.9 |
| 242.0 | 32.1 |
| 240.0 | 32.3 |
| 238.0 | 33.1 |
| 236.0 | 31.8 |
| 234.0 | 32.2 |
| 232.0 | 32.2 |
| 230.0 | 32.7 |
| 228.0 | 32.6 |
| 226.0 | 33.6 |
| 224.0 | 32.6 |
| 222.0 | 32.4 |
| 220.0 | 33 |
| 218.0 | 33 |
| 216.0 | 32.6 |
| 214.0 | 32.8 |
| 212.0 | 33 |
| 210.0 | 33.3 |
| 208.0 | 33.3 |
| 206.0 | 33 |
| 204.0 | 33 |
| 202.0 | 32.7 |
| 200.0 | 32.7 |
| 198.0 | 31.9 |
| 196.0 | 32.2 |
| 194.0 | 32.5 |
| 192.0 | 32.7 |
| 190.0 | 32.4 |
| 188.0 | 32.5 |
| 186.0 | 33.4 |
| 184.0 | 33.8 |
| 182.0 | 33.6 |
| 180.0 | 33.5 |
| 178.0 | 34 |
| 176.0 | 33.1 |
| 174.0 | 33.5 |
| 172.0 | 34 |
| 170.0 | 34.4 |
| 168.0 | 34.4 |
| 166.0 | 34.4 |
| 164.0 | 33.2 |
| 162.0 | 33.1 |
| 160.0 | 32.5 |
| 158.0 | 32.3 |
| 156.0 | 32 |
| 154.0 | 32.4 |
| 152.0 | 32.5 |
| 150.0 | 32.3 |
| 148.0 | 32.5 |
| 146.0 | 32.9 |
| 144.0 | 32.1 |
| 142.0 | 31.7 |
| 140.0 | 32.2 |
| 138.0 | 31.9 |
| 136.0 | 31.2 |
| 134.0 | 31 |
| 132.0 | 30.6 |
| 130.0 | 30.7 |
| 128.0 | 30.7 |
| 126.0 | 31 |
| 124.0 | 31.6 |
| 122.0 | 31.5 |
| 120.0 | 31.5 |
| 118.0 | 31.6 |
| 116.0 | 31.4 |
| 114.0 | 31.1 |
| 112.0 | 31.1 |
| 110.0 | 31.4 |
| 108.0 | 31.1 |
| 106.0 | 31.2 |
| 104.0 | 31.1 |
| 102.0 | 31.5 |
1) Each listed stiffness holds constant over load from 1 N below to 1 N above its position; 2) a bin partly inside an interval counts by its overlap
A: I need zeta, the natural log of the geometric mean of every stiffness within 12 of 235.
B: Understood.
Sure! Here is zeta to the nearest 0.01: 3.48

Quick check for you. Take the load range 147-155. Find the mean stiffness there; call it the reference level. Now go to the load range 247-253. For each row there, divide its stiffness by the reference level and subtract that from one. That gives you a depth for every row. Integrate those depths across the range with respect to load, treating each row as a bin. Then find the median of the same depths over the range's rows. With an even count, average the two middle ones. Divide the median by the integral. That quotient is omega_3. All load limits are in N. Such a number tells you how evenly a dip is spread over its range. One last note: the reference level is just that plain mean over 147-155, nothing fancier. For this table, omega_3 0.14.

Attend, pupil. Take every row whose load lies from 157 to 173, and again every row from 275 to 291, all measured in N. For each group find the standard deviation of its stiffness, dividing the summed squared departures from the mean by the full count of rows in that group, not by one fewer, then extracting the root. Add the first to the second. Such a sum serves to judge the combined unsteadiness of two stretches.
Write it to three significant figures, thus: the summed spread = 1.24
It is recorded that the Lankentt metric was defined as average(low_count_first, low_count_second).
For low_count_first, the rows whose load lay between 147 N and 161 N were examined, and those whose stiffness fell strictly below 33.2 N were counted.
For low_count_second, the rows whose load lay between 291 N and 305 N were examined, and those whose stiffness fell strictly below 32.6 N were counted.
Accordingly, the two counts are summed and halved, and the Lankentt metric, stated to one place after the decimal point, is 4.0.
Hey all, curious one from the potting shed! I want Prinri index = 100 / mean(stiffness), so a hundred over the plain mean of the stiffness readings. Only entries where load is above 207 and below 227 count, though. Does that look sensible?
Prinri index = 3.03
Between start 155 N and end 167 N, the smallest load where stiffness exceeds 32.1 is 158.0 N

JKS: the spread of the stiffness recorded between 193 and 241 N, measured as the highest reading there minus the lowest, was 1.8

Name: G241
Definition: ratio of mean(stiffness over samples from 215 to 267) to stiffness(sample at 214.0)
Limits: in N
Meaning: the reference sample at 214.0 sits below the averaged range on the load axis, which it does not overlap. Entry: 0.973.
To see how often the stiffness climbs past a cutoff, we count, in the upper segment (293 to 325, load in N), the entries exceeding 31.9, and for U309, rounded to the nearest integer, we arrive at 16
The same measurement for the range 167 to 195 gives 14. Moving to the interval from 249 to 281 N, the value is 0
